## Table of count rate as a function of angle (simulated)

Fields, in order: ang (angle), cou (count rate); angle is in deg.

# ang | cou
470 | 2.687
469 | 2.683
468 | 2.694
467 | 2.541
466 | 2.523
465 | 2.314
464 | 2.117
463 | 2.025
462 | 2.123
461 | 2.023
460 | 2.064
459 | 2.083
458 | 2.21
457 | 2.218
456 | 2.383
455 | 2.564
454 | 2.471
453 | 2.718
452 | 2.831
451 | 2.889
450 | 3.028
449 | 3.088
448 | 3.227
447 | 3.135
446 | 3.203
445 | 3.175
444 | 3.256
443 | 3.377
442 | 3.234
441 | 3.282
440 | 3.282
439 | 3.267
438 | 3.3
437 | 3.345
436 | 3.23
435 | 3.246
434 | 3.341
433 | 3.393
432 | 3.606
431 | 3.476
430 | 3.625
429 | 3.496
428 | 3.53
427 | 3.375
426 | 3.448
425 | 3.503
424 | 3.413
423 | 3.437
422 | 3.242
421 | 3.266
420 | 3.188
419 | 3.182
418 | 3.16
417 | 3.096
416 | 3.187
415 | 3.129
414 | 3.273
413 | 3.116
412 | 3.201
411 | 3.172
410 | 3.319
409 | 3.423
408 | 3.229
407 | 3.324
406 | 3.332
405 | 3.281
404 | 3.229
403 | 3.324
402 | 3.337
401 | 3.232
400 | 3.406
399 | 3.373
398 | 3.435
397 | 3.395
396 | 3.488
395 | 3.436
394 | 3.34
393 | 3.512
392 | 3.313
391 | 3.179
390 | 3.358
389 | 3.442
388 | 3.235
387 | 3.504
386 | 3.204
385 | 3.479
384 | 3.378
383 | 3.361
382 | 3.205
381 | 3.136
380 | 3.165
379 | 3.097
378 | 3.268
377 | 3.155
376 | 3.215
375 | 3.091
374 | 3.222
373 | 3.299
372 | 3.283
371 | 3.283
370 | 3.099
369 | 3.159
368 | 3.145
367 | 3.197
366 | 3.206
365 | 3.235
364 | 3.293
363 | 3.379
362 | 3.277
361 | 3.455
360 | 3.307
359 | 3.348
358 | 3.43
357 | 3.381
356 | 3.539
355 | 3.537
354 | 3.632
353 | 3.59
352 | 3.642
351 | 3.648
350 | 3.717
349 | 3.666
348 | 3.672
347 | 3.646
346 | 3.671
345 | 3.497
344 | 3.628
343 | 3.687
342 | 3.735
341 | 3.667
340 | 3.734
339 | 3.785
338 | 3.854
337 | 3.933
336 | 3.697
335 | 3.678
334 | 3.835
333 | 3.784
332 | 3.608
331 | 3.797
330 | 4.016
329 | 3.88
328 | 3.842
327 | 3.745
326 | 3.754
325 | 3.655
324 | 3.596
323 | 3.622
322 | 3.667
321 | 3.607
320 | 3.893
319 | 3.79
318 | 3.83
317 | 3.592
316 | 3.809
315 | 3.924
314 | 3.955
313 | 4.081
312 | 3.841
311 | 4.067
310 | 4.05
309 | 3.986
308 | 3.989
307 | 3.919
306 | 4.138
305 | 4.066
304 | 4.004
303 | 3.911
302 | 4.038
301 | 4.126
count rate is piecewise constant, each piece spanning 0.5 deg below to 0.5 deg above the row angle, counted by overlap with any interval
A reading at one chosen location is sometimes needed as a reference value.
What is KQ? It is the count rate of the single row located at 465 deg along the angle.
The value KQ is 2.314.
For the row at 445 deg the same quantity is 3.175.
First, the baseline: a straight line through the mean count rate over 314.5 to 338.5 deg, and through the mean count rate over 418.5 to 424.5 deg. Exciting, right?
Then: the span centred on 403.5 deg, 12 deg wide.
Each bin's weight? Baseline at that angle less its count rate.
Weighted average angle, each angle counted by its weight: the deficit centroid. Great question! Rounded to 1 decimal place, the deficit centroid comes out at 403.8 deg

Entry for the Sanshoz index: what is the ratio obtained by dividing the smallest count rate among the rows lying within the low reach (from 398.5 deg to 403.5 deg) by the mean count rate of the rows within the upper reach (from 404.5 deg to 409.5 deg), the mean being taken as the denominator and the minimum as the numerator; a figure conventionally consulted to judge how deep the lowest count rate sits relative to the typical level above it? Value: 0.97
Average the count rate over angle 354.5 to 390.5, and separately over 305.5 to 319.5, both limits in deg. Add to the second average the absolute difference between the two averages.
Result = 4.57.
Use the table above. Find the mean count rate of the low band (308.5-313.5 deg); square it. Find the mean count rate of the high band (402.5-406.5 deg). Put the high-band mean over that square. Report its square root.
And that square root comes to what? 0.45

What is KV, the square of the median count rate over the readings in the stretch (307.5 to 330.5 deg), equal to 14.8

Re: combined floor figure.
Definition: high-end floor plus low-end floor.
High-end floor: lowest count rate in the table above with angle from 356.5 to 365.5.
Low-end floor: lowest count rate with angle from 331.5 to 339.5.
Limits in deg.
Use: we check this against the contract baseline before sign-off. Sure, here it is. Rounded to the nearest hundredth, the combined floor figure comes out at 6.84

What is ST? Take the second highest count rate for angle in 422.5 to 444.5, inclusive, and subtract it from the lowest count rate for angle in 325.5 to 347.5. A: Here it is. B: -0.11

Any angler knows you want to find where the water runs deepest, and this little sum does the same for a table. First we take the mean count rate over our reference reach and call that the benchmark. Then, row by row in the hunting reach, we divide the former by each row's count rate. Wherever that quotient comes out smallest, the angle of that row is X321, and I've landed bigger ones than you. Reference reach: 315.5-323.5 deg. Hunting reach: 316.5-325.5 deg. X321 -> 320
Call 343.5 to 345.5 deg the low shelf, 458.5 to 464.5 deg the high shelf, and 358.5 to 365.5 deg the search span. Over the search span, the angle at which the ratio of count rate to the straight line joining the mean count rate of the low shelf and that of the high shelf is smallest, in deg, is 365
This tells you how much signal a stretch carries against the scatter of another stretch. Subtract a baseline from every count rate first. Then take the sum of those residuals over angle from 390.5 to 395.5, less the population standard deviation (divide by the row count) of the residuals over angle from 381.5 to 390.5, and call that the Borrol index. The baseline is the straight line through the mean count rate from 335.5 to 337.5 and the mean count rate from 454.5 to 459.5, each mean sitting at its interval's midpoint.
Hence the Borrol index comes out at 1.2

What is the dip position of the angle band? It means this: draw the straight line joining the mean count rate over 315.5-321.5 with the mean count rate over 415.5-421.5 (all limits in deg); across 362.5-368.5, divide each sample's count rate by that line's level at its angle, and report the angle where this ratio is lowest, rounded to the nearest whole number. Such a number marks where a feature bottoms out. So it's 368 deg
